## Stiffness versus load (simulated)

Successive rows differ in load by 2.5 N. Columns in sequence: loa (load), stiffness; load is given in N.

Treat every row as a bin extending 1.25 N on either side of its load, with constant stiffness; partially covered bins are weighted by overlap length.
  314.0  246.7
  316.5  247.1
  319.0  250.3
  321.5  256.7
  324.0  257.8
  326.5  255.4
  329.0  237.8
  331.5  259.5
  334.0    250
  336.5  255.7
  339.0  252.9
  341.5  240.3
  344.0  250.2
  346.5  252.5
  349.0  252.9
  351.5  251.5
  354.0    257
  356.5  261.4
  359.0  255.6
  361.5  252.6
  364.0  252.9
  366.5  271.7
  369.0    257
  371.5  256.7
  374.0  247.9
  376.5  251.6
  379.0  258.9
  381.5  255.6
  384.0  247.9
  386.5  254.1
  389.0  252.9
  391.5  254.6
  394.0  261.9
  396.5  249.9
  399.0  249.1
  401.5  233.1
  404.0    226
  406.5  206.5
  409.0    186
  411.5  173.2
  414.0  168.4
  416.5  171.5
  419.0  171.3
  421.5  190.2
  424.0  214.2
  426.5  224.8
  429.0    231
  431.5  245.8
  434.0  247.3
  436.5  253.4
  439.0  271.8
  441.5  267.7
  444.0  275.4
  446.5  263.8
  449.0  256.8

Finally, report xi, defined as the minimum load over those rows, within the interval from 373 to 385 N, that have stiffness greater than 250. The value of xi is 376.5 N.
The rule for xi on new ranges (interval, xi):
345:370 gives 346.5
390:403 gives 391.5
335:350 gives 336.5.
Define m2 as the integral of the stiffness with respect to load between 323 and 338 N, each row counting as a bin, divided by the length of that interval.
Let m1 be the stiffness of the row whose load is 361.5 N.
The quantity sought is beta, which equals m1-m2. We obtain 0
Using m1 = 252.6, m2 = 253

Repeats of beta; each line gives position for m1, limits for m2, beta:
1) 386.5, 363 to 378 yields -2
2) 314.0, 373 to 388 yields -6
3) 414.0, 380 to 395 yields -86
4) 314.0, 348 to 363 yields -8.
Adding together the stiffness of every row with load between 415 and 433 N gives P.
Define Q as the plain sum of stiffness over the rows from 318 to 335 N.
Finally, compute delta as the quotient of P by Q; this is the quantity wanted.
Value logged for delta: 0.82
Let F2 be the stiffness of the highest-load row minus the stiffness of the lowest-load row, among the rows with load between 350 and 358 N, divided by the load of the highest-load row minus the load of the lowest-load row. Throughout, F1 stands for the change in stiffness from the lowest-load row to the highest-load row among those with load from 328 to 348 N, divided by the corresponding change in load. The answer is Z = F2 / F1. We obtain 2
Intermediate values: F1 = 0.8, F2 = 2.0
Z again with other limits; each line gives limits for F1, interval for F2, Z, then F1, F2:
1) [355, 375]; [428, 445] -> -4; -0.8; 3.0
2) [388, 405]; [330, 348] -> 0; -1.8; -0.5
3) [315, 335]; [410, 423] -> 10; 0.2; 1.7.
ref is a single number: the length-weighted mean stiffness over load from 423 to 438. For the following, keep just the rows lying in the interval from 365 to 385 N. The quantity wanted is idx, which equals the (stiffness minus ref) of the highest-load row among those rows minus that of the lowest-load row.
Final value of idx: -24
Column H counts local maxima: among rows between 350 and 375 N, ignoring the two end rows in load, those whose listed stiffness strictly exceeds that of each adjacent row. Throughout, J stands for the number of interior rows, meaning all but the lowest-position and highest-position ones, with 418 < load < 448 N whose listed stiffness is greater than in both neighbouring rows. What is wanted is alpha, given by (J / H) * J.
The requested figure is 2.0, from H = 2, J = 2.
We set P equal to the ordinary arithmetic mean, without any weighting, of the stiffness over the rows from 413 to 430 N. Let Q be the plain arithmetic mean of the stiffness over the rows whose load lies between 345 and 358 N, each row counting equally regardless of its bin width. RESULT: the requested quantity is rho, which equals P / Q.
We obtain 0.77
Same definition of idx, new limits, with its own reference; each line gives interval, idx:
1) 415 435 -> 76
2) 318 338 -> 5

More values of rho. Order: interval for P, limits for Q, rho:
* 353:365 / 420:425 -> 1.27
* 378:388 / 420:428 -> 1.21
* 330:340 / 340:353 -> 1.02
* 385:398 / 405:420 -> 1.42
